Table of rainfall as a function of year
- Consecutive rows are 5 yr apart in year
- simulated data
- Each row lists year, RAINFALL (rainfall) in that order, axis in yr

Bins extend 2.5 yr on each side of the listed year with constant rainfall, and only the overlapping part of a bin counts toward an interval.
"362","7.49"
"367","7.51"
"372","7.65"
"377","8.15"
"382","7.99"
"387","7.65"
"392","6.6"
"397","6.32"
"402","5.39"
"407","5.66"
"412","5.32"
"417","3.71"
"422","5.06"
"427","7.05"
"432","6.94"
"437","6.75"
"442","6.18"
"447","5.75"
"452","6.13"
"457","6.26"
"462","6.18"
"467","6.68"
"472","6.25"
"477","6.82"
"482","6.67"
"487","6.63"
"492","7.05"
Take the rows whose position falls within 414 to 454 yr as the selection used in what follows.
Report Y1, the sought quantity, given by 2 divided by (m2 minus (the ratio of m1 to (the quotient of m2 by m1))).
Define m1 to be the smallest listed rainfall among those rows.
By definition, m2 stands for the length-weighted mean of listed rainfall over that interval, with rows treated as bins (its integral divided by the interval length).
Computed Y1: 0.6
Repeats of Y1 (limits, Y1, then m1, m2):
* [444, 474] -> 2.3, 5.75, 6.21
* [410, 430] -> 0.7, 3.71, 5.33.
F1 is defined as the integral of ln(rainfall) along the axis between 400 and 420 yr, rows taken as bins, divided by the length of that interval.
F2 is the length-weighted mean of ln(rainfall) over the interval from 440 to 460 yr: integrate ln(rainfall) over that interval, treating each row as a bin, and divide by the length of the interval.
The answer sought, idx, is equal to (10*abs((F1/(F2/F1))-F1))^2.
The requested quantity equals 3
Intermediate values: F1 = 1.60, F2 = 1.80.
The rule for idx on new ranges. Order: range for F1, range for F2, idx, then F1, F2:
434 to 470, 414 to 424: 21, 1.84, 1.47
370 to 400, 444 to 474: 3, 1.99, 1.82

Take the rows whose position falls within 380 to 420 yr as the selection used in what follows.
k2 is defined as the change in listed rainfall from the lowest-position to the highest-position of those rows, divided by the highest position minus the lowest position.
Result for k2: -0.12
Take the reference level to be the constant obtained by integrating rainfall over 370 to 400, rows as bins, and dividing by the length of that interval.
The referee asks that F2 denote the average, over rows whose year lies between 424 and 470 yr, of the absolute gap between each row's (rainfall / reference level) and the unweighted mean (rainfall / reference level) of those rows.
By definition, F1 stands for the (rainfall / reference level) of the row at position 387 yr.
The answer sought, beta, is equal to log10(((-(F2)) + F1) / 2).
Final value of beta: -0.31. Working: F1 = 1.04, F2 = 0.051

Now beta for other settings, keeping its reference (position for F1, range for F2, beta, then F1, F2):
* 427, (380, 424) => -0.39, 0.96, 0.142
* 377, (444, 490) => -0.27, 1.11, 0.039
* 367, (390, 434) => -0.34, 1.02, 0.114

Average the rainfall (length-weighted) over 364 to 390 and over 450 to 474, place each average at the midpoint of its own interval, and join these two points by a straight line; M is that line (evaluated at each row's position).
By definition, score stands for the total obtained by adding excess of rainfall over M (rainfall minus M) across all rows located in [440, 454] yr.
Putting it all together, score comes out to -1.6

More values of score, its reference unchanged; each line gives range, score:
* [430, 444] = -0.3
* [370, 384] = 0.5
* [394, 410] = -4.6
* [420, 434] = -1.7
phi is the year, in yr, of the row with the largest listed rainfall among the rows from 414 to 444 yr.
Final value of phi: 427 yr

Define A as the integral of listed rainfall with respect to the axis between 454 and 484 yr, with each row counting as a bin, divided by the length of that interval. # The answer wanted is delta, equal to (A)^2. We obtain 42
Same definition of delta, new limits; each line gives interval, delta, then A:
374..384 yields 65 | 8.1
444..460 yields 37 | 6.1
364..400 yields 55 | 7.4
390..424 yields 29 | 5.4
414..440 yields 35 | 5.9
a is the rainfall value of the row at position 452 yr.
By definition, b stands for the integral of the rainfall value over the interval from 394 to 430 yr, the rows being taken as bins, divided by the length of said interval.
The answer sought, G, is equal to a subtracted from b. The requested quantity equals -0.6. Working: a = 6.13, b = 5.5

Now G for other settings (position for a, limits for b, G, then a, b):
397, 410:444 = -0.5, 6.32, 5.9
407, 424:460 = 0.8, 5.66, 6.4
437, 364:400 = 0.6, 6.75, 7.4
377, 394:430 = -2.6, 8.15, 5.5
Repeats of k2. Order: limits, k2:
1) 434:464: -0.02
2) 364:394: -0.04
